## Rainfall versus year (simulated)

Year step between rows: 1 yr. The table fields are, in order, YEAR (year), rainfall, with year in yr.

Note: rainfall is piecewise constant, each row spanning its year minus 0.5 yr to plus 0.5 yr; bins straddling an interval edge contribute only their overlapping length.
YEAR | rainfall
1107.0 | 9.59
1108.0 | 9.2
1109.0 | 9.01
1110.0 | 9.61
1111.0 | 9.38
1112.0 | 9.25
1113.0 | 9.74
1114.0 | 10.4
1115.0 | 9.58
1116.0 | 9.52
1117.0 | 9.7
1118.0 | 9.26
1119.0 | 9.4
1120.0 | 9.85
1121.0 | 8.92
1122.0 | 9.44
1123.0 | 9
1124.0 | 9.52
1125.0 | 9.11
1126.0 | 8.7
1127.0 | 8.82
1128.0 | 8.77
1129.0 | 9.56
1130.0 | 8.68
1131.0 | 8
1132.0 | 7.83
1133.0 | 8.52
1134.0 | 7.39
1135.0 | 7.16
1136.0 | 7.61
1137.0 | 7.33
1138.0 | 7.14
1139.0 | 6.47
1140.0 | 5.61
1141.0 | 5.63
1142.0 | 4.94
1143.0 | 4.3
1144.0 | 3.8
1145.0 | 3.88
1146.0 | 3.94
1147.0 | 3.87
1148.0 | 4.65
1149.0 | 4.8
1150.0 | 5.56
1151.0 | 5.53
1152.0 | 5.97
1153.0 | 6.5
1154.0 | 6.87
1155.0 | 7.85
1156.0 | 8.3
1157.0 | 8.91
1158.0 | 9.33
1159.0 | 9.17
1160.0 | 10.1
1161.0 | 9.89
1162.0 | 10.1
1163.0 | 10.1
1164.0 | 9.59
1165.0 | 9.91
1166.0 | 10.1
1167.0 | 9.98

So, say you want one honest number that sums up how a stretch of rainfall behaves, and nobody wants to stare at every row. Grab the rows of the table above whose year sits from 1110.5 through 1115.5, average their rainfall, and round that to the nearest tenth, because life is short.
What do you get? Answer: 9.7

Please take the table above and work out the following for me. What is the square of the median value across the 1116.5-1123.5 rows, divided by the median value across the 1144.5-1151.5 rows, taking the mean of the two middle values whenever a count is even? 19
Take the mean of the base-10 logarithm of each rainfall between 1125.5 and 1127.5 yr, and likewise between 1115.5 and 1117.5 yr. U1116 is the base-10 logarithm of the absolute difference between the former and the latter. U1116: -1.4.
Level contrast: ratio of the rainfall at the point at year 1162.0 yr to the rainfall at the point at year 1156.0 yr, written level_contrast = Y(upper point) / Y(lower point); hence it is 1.2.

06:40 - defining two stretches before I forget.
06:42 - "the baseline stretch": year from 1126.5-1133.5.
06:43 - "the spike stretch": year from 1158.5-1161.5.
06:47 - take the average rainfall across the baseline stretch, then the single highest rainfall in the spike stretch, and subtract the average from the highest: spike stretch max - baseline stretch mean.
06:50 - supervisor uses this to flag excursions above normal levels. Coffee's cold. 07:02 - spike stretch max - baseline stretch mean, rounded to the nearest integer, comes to 2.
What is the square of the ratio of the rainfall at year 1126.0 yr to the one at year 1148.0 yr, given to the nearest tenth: 3.5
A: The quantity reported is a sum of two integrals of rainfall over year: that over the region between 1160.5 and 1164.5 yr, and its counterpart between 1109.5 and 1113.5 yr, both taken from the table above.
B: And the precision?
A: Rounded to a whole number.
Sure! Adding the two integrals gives 78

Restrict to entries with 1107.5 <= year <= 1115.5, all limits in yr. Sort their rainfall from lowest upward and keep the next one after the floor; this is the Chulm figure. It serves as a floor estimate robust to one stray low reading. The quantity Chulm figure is 9.2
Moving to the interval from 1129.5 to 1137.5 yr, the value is 7.33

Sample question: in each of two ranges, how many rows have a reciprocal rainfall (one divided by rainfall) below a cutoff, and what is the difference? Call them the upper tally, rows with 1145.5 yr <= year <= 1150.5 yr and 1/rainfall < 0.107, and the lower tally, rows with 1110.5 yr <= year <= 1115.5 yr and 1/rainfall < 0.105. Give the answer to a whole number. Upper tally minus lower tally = -3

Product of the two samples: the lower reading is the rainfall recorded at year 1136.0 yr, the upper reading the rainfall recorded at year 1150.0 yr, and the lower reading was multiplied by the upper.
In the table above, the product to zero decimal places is 42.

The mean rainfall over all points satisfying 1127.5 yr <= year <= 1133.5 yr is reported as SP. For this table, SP 8.6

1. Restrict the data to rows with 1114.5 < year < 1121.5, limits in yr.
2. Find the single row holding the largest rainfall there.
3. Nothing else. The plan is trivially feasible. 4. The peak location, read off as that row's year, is 1120.0 yr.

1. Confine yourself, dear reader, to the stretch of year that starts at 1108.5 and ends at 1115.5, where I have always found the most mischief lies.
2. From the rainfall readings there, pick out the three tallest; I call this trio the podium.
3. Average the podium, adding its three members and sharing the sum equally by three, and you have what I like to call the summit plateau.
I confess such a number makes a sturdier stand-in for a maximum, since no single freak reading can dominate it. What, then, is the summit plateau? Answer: 9.9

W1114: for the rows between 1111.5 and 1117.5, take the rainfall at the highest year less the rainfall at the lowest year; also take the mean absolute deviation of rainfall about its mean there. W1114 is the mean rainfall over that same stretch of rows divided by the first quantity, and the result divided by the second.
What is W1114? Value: 87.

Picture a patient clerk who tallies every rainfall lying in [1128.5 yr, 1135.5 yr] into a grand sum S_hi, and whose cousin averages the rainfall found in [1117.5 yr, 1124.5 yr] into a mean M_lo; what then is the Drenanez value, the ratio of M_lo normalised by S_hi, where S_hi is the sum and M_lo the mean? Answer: 0.16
